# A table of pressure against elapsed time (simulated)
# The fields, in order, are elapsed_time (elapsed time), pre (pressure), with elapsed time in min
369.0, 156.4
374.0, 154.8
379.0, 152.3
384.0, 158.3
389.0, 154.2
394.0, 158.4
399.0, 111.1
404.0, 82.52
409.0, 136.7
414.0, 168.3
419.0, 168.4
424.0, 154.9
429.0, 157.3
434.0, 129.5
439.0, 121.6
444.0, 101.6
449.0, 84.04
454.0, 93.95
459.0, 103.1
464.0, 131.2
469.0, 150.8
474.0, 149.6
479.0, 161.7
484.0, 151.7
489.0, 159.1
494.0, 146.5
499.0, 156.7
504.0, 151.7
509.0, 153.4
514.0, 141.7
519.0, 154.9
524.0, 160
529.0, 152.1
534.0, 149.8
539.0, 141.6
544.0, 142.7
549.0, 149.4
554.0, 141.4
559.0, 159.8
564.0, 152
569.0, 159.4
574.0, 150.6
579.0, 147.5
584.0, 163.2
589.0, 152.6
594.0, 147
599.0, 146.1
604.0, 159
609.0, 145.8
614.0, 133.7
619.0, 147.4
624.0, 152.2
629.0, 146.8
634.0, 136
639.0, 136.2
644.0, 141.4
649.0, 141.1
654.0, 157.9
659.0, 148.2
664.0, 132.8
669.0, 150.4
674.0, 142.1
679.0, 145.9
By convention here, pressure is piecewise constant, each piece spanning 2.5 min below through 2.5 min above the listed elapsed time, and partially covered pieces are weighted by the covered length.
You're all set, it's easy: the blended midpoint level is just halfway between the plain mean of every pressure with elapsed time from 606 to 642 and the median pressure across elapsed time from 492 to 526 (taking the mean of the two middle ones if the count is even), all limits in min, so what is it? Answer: 148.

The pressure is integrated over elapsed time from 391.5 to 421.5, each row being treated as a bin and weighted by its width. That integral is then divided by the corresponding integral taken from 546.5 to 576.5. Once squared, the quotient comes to 0.82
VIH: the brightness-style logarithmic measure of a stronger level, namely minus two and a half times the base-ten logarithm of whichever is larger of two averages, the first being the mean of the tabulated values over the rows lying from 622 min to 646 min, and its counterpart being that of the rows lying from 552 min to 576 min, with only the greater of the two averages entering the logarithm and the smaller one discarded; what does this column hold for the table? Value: -5.46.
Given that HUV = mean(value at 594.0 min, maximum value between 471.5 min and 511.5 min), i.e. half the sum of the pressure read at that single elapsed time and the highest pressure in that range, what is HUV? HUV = 154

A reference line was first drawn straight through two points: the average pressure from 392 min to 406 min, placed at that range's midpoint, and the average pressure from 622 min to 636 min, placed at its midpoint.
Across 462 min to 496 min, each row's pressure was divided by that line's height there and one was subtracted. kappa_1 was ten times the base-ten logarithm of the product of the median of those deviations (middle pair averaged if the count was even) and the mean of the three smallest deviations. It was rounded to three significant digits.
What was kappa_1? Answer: -16.3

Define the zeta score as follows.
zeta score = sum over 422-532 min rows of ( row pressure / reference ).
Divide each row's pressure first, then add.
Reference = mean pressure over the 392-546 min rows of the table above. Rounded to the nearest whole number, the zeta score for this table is 22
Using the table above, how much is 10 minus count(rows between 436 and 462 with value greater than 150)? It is 10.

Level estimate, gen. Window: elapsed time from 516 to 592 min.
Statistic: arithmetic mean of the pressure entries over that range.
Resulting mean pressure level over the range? 152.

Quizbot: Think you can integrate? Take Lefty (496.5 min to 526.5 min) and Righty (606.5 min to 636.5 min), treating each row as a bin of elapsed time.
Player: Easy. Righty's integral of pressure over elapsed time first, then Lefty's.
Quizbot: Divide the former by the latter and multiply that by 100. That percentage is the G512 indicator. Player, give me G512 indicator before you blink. 94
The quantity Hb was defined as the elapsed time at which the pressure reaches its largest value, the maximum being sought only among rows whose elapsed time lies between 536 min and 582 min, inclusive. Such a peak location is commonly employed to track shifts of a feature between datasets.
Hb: 559.0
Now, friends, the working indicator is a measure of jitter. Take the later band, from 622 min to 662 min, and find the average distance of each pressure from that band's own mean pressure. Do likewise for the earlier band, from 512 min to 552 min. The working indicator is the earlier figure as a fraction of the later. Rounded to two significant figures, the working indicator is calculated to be 0.84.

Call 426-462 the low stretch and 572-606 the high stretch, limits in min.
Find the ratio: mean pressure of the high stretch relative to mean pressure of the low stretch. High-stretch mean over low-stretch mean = 1.3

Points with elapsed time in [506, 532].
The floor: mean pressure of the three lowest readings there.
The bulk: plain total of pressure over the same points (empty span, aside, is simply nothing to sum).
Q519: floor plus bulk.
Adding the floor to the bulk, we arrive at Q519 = 911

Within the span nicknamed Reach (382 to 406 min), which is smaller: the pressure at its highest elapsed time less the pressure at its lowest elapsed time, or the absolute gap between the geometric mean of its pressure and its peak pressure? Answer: -76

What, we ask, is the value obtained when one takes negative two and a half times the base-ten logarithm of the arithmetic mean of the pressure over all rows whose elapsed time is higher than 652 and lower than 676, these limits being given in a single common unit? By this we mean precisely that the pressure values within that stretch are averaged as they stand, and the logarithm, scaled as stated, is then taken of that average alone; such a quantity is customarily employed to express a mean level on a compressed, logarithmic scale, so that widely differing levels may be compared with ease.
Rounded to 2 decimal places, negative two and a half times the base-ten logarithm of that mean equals -5.41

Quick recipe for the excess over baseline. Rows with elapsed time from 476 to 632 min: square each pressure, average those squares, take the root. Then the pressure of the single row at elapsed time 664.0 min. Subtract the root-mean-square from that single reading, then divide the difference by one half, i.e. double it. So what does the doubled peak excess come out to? -36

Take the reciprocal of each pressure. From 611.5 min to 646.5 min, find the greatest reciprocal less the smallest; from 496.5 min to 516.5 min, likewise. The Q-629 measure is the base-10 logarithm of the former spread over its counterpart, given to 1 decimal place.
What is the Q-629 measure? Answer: 0.1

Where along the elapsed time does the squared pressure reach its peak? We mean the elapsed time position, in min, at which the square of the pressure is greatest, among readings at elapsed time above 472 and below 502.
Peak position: 479.0 min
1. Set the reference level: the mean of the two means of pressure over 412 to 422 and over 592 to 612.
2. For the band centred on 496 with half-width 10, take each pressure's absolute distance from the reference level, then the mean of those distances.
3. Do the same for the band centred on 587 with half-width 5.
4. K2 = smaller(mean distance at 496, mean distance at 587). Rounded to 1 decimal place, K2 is 5.3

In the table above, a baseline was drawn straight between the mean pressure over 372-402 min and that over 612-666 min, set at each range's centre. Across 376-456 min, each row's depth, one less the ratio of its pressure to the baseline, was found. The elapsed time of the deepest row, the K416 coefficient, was 404.0 min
